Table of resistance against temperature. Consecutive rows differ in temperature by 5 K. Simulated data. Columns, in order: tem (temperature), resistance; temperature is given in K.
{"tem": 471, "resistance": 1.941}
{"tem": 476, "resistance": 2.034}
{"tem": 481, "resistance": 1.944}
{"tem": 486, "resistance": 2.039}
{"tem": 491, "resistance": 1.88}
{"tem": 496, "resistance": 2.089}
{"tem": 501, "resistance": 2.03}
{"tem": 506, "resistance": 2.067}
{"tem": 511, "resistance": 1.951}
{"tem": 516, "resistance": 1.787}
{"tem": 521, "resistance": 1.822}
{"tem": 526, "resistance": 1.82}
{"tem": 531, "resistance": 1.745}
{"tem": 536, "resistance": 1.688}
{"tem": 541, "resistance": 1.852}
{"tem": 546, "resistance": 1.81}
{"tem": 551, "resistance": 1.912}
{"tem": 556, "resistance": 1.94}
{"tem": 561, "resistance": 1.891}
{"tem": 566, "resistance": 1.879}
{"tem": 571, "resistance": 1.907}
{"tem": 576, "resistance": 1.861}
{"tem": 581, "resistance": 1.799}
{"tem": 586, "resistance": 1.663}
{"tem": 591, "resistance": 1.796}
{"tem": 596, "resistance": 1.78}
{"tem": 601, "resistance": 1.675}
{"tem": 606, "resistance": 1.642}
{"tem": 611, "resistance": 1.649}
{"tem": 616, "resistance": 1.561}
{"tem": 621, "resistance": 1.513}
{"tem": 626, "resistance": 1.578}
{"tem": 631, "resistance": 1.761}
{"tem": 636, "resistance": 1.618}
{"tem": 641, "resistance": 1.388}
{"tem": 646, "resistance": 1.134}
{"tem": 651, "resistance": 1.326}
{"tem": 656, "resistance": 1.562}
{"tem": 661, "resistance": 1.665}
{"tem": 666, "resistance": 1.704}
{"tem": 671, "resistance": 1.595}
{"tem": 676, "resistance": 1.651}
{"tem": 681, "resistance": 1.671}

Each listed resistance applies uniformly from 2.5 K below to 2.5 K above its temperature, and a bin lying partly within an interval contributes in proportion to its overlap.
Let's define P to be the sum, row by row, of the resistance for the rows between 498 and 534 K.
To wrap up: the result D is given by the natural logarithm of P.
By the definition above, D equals 2.58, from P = 13.2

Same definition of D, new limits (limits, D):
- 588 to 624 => 2.45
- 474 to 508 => 2.64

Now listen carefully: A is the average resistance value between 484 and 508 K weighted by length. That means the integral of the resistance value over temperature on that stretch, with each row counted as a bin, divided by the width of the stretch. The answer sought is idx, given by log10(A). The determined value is 0.31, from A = 2.0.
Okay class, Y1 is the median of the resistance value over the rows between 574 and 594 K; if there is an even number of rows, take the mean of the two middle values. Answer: 1.80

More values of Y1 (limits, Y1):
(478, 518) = 1.99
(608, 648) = 1.57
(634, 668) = 1.56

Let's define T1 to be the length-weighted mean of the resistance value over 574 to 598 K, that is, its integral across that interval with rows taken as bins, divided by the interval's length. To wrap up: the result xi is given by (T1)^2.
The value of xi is 3.2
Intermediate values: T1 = 1.78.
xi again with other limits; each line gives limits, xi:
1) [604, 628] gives 2.5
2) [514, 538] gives 3.1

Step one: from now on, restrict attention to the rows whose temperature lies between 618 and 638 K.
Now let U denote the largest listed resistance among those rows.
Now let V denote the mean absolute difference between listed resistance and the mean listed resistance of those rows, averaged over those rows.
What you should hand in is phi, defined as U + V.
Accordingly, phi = 1.83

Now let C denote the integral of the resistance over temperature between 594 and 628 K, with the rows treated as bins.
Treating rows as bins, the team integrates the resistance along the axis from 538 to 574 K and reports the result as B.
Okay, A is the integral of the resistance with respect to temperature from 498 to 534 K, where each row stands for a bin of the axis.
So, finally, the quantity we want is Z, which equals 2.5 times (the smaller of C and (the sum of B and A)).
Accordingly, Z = 138.3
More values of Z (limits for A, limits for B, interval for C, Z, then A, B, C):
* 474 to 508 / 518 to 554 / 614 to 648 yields 128.5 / 68.4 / 65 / 51.4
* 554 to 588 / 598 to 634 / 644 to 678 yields 129.5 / 62.9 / 59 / 51.8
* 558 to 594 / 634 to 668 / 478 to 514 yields 179.8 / 65.8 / 50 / 71.9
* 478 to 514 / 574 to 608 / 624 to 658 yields 125.7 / 71.9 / 59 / 50.3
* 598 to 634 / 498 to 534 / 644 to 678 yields 129.5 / 58.6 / 68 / 51.8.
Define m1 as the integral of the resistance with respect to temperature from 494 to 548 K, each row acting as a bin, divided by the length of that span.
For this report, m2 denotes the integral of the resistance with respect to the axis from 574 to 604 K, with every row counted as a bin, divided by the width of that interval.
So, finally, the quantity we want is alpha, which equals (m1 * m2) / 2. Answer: 1.65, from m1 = 1.88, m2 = 1.76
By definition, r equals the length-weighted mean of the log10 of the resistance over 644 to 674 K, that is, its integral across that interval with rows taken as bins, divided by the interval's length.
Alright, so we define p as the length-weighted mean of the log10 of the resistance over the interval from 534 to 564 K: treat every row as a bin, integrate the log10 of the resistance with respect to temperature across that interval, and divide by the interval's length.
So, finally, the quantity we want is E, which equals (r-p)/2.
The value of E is -0.047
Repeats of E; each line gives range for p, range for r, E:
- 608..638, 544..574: 0.035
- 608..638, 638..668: -0.023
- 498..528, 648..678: -0.043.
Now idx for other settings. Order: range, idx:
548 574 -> 0.28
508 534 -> 0.26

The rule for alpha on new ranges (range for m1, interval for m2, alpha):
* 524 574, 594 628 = 1.50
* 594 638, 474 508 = 1.65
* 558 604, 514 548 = 1.61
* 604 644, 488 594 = 1.48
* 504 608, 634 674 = 1.37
